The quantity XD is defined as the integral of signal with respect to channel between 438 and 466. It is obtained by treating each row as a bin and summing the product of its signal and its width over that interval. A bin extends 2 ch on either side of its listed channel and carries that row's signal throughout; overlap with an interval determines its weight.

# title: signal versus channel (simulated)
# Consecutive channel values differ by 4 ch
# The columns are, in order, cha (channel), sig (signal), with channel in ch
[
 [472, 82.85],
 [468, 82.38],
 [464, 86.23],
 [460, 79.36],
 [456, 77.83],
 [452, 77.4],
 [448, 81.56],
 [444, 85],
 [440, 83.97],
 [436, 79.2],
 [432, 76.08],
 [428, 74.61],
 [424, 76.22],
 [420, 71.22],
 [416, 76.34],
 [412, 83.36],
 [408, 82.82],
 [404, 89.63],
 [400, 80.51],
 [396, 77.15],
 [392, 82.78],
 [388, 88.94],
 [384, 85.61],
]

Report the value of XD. 2285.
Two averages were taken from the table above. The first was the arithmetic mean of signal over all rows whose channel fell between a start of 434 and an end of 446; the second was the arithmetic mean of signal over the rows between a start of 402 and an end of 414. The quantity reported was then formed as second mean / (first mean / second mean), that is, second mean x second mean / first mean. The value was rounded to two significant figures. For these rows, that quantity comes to 88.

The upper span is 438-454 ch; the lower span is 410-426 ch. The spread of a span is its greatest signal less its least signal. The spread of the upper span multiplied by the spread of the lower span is 92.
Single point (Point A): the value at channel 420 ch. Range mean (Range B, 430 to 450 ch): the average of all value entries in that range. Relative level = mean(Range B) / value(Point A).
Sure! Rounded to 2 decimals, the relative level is 1.14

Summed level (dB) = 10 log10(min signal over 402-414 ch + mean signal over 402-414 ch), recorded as 22.26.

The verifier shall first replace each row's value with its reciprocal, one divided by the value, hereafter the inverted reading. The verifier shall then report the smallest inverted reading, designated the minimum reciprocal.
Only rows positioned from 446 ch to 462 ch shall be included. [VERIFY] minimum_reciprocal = 0.0123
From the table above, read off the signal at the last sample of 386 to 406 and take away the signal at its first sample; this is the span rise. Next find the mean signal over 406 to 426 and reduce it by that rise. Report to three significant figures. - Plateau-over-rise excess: 77.3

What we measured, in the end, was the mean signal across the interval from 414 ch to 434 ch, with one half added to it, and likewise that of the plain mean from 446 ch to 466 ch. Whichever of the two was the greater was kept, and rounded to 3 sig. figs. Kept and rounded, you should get 80.5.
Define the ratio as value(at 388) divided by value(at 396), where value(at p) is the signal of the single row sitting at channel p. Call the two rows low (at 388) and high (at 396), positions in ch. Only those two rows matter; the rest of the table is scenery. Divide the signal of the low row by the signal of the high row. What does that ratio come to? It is 1.15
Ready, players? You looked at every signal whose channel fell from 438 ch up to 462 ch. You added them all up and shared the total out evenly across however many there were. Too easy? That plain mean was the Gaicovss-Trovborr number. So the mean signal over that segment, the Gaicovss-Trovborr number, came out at 81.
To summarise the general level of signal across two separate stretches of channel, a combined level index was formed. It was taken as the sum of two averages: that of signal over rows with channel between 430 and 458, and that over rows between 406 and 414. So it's 163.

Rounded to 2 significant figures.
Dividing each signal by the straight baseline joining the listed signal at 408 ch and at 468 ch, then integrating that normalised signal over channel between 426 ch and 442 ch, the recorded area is 15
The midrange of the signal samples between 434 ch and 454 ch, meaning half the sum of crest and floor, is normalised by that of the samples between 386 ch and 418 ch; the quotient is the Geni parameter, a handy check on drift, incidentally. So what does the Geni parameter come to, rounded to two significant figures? 0.98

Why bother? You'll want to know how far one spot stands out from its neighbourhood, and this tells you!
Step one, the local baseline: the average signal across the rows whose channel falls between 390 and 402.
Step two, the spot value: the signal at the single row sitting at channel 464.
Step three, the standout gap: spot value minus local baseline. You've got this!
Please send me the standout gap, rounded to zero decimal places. 6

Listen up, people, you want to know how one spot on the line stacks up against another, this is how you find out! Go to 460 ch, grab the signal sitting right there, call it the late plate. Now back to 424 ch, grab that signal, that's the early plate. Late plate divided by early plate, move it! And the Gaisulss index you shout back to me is 1.04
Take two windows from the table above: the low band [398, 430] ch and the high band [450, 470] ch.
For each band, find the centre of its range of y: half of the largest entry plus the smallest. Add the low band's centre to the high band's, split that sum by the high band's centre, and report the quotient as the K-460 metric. 1.98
